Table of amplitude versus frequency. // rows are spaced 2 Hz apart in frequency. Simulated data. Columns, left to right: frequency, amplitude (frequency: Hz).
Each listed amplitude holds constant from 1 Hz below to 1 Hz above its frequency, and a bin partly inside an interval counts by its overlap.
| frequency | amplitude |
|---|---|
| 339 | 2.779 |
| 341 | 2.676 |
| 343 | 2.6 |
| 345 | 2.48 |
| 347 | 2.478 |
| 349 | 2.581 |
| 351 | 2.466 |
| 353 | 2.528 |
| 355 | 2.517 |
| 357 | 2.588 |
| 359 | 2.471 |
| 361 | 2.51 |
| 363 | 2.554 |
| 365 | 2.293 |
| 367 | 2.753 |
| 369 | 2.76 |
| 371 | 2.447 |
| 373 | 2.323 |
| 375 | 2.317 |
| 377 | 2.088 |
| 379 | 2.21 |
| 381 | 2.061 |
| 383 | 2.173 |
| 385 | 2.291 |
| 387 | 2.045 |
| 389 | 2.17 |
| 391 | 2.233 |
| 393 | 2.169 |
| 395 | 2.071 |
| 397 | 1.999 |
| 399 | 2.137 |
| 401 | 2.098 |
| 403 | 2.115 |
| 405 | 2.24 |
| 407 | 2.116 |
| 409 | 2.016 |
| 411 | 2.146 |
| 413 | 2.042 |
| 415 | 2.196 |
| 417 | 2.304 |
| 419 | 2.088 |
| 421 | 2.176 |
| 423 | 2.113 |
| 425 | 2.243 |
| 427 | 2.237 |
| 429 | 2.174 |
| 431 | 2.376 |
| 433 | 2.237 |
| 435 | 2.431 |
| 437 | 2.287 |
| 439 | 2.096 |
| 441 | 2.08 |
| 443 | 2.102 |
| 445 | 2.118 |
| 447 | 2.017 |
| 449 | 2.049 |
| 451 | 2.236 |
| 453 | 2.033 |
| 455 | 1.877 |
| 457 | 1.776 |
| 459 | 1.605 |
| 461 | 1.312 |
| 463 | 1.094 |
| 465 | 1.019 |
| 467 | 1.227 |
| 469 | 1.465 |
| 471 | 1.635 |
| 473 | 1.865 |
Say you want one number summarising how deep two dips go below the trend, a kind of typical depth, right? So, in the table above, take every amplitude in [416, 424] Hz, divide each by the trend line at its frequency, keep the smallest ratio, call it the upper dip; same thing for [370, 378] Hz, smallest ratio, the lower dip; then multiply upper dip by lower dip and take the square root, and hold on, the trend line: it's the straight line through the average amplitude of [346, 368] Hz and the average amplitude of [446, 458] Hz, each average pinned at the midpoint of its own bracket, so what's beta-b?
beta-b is 0.91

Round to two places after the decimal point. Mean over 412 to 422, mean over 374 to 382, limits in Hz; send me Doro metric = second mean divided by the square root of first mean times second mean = 1.00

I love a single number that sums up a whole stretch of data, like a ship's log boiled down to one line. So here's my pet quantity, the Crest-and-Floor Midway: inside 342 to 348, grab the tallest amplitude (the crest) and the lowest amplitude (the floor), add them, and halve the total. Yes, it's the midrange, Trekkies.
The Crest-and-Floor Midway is 2.54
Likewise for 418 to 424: 2.13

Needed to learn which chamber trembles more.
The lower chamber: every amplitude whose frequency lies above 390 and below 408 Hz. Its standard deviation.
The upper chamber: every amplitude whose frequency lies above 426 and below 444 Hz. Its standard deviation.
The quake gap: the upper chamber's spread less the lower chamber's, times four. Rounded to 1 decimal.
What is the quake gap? 0.2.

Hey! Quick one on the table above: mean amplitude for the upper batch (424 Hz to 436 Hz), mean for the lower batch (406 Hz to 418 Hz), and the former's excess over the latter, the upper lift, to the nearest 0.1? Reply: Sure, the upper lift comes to 0.1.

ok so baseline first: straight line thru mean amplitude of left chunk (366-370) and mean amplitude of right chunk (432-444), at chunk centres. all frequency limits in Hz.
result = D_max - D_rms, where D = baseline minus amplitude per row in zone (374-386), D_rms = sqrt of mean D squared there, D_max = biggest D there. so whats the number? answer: 0.12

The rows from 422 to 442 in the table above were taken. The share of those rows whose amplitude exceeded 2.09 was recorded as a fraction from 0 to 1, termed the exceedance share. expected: 0.90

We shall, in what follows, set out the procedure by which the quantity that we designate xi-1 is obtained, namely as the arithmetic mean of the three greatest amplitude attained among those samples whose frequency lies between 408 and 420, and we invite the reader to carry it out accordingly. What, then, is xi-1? 2.22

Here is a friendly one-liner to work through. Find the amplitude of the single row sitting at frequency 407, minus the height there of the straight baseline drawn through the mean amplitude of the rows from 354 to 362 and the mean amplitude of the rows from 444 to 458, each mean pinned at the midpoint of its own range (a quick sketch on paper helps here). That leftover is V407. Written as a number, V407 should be -0.14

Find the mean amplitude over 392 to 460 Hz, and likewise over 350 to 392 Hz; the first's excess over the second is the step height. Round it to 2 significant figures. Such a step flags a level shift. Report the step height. -0.25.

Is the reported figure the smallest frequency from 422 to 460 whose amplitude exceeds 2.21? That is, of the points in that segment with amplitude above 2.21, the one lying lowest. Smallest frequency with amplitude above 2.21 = 425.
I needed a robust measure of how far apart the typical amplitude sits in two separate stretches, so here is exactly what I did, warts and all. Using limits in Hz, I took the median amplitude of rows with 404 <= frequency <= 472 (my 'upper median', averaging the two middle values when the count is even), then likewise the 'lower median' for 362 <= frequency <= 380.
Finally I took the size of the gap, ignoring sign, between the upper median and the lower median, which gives 0.22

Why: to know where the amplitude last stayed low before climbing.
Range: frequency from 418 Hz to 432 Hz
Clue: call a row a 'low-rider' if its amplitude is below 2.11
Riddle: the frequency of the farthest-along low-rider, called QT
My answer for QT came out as 419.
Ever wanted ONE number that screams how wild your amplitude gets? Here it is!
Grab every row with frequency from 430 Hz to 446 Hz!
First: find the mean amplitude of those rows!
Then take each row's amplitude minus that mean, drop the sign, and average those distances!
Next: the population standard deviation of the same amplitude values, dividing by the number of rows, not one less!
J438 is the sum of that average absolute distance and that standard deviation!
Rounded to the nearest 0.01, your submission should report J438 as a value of 0.25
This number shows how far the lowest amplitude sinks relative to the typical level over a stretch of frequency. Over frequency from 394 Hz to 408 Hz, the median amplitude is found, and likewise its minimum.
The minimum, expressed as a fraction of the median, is 0.95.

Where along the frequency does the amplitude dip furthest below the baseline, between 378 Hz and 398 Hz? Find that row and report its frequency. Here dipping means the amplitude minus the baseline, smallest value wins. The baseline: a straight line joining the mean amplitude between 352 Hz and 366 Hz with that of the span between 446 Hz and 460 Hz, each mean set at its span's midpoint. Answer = 381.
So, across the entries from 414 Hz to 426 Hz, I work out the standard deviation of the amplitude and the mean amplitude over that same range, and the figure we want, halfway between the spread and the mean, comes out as 1.13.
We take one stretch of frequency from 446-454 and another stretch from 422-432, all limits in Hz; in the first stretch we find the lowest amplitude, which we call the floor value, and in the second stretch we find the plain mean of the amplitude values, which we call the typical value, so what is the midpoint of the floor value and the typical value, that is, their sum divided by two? 2.12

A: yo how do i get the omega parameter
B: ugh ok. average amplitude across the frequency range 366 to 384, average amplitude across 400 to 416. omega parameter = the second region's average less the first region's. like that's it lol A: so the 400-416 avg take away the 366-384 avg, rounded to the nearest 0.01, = -0.23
